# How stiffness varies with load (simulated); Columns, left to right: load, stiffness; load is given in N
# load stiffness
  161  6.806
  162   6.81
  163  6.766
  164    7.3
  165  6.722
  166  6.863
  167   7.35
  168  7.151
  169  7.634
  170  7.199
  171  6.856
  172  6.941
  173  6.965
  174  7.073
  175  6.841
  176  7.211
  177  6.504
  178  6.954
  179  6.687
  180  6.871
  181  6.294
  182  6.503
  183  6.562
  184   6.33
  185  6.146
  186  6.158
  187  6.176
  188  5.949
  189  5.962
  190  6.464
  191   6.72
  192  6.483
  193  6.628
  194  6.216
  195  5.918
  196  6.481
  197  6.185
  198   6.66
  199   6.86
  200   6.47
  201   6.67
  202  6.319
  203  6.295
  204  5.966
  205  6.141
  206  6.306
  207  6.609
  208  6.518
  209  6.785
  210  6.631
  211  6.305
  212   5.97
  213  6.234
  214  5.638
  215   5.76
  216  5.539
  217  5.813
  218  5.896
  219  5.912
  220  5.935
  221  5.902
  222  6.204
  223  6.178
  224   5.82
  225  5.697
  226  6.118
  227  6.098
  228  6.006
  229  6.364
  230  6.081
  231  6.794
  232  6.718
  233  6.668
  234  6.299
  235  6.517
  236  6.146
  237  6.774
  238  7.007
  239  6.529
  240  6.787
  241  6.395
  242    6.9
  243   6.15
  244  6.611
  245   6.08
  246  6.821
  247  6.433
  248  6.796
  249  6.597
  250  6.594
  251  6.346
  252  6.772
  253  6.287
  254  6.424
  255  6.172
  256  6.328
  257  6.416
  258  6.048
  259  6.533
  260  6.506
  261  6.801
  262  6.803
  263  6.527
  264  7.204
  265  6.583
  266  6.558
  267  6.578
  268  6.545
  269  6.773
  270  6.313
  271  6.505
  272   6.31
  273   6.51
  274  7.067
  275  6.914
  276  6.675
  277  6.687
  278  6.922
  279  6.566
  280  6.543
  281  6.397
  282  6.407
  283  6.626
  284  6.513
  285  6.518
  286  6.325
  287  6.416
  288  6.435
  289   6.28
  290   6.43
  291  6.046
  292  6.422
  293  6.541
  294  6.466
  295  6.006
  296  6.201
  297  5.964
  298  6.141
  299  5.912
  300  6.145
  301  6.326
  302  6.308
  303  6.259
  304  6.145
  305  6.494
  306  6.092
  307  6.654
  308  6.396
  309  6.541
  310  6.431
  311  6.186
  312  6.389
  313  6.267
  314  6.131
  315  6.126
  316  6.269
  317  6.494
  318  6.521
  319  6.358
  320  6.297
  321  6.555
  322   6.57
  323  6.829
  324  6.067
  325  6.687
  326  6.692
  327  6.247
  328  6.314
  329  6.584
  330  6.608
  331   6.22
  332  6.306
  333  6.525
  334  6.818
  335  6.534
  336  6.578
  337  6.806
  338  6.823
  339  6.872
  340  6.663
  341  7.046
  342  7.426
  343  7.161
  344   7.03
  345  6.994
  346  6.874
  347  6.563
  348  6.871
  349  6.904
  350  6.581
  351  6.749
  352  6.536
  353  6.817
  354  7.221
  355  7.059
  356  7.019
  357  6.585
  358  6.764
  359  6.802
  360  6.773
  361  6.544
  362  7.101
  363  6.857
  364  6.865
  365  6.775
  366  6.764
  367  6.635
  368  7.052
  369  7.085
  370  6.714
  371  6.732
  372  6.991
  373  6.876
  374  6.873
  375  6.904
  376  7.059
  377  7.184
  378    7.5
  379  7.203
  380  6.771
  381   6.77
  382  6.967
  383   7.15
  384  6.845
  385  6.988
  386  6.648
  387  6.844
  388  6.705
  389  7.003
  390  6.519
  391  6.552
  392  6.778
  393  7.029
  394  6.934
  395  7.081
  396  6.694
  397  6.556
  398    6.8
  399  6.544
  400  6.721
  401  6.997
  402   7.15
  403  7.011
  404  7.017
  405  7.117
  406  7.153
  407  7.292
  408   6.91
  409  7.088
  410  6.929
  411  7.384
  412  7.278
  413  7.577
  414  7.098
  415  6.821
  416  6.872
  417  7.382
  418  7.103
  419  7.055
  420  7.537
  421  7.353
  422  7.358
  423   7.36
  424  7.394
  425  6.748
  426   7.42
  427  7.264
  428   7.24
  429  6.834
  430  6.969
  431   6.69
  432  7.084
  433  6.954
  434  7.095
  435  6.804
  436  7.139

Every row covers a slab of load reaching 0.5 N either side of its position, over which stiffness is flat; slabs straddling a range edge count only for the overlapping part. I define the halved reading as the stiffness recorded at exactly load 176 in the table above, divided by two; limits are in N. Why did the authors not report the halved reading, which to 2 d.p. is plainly 3.61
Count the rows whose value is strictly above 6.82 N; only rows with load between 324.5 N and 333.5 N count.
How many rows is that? 0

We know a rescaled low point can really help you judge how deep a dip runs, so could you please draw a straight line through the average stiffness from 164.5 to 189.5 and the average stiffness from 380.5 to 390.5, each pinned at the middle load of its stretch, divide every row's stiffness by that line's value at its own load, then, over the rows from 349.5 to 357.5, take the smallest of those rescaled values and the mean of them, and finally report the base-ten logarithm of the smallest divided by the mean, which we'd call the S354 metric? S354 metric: -0.018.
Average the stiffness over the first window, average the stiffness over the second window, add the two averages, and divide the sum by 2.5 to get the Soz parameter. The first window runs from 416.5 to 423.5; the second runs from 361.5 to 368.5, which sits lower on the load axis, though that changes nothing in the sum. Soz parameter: 5.67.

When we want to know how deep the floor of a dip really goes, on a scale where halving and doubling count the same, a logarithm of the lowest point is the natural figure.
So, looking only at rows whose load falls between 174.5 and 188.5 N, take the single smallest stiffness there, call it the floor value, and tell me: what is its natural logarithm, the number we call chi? 1.783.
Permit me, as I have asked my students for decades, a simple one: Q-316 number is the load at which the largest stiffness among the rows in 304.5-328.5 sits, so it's 323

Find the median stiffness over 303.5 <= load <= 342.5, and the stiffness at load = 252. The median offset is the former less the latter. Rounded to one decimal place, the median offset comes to -0.3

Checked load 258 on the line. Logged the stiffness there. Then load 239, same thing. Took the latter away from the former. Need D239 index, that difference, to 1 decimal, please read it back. -0.5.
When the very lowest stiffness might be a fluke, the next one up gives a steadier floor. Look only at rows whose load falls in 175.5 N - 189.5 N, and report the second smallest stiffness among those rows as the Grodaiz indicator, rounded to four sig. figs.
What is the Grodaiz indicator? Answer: 5.962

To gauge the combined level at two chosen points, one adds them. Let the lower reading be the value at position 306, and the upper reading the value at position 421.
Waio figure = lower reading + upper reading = 13.4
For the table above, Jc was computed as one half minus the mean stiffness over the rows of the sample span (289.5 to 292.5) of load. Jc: -5.8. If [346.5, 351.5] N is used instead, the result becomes -6.2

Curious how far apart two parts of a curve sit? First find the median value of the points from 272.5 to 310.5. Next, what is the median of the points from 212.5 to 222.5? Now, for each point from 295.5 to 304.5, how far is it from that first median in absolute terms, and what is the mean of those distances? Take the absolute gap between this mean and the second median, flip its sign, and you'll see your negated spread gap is -5.6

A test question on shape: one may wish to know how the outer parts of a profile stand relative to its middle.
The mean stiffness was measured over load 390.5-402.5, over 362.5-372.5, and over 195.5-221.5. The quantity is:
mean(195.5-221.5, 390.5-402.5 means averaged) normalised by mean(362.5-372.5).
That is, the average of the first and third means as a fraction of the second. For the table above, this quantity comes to 0.95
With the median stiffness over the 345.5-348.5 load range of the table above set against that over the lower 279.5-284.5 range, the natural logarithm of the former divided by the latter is 0.054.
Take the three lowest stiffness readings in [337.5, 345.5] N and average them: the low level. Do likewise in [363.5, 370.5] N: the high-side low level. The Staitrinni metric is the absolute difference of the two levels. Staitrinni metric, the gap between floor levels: 0.1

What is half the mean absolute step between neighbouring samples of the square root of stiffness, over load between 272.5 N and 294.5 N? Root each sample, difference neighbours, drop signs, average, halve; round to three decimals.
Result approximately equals 0.017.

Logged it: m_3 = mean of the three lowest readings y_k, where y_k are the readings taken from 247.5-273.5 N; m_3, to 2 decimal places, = 6.17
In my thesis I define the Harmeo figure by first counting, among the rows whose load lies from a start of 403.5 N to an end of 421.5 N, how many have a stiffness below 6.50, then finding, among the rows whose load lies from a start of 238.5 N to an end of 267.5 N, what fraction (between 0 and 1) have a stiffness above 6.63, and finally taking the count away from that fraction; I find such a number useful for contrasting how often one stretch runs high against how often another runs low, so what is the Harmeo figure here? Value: 0.3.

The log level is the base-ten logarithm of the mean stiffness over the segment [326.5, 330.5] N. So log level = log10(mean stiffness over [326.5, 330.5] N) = 0.809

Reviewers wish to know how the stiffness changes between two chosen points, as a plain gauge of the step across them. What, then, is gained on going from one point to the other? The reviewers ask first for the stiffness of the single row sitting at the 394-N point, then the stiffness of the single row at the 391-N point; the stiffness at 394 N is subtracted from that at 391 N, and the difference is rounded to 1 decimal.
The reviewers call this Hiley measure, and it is -0.4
